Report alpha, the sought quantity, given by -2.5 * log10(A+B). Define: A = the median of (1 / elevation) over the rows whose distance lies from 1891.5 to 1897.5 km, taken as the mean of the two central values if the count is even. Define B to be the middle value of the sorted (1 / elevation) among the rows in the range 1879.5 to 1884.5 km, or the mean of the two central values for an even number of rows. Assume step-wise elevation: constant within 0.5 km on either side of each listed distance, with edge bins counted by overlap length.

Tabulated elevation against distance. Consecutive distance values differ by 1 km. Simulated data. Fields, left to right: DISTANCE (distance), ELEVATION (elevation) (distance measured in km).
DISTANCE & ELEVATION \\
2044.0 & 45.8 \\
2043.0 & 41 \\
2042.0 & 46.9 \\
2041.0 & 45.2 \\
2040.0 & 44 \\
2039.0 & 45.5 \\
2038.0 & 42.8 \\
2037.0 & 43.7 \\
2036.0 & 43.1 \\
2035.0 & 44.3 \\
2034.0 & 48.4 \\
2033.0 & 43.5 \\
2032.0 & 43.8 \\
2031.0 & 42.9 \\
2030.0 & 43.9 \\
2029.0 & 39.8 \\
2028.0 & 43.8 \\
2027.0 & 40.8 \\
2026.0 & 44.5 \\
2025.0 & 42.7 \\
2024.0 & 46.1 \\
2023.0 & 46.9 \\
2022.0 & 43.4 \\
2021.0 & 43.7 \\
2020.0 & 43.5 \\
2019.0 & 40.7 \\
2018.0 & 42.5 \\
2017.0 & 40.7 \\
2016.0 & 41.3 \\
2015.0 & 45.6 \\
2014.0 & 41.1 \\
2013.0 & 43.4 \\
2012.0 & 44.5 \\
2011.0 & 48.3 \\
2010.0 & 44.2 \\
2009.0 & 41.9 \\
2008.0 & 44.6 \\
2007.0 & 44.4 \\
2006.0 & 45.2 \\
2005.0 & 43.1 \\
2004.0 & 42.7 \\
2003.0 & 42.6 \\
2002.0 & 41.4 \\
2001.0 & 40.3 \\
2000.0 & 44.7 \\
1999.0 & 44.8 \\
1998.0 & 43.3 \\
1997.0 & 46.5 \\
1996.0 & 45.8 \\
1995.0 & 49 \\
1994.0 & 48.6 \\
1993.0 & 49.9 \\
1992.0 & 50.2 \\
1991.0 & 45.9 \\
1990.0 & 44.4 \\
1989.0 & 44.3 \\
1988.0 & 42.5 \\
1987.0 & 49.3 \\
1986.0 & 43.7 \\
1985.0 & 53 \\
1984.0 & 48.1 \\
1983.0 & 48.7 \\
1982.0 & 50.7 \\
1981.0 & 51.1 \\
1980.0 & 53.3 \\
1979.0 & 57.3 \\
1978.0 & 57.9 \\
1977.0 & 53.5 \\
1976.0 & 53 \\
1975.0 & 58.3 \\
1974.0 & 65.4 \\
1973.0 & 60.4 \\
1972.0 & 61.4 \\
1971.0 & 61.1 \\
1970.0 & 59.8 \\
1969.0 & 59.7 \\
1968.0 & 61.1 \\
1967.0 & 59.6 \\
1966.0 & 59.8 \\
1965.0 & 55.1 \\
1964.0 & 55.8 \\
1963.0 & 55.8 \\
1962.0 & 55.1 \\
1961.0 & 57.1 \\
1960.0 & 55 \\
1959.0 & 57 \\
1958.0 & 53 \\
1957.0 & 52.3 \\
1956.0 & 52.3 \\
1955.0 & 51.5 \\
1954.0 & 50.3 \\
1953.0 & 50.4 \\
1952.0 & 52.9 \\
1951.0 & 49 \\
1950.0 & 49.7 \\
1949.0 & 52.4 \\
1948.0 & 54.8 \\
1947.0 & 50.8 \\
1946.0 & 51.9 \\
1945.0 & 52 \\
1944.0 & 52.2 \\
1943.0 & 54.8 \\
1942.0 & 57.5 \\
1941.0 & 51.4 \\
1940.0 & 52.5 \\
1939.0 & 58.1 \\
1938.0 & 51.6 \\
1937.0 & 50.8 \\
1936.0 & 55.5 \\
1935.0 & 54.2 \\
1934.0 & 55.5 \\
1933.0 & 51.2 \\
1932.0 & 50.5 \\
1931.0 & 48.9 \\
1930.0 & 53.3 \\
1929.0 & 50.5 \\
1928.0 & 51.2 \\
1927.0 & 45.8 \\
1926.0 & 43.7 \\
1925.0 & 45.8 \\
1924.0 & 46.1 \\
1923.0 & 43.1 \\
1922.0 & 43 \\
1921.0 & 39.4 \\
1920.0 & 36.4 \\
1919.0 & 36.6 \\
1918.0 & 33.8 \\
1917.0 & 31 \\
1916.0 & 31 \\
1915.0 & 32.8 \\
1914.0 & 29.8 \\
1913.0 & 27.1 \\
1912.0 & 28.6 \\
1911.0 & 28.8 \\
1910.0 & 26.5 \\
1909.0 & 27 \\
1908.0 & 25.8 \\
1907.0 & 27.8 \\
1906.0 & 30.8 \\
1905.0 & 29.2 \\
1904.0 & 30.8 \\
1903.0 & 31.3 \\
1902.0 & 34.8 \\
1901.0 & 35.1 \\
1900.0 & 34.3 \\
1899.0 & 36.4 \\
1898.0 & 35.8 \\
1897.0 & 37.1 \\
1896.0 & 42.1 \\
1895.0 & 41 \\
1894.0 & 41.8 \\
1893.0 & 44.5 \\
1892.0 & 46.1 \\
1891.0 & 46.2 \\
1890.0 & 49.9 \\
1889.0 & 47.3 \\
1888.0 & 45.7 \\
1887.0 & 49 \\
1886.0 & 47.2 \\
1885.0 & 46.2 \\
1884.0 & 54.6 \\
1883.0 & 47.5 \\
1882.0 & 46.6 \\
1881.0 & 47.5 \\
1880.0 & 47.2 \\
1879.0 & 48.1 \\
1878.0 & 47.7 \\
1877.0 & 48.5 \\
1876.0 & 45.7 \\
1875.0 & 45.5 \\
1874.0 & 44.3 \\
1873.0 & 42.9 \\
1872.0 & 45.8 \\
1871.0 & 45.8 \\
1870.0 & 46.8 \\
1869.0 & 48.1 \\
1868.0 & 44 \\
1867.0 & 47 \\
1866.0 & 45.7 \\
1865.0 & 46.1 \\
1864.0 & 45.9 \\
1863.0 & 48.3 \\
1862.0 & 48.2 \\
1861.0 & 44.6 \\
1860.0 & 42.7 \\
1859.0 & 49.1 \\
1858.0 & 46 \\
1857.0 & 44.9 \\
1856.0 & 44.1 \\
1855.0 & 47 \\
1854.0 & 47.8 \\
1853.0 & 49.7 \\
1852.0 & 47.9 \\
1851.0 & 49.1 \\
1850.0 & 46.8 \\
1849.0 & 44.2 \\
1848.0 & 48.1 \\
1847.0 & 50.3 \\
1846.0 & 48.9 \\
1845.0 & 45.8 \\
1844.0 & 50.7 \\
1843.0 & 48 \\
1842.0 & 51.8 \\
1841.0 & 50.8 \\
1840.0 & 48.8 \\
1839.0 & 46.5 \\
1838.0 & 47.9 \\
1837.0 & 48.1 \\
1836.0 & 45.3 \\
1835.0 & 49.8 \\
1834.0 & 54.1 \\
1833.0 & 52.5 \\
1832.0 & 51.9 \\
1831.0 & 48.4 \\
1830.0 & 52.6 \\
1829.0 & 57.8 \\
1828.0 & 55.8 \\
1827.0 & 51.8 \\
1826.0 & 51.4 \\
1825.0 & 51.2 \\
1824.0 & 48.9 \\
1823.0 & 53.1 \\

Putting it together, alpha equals 3.37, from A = 0.024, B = 0.0211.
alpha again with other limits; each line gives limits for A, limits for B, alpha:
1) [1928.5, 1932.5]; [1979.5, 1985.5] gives 3.51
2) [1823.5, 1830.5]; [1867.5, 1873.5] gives 3.46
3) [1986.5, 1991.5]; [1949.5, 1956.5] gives 3.43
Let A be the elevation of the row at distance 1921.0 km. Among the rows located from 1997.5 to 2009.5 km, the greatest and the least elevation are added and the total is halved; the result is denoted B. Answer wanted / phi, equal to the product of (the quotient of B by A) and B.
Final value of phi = 46.4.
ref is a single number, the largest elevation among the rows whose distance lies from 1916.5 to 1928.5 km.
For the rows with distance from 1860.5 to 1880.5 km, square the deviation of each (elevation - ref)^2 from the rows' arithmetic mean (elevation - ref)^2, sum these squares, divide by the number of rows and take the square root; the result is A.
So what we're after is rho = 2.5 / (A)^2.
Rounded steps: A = 16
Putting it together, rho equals 0.0095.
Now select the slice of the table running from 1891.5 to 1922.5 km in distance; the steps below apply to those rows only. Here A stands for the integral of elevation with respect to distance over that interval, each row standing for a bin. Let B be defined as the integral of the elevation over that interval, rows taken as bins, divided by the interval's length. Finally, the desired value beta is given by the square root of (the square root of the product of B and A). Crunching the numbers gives 13.8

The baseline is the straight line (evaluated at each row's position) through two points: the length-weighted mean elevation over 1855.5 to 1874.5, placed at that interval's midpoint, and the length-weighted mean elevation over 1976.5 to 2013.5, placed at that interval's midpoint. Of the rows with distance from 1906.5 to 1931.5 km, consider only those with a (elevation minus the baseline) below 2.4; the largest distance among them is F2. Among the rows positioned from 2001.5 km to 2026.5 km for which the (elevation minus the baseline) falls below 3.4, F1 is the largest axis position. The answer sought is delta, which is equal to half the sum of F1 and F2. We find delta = 1976.5 km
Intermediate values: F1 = 2026.0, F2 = 1927.0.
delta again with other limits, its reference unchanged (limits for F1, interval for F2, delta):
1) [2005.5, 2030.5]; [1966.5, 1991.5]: 2010.5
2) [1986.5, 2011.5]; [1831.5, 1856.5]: 1933.5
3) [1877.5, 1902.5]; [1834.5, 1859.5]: 1880.0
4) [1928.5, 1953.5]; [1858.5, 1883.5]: 1917.0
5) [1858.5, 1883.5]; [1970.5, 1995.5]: 1939.0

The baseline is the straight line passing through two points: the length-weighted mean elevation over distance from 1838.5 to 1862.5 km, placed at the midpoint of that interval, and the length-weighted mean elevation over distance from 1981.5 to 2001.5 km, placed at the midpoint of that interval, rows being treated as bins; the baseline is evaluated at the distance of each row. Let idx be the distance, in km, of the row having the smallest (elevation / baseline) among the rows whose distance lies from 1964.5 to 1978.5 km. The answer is 1976.0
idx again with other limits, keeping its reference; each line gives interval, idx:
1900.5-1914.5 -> 1908.0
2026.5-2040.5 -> 2029.0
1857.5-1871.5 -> 1860.0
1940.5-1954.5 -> 1951.0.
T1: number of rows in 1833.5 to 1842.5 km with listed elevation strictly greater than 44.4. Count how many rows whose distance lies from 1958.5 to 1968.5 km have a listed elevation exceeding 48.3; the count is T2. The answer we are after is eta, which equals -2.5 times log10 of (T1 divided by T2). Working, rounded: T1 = 9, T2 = 10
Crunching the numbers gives 0.1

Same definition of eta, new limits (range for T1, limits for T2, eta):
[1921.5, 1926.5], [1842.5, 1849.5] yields 0.4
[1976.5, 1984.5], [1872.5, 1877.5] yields -2.3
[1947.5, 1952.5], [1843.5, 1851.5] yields -0.2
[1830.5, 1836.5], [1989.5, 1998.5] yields -0.4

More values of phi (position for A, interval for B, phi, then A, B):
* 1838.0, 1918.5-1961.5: 46.6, 47.9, 47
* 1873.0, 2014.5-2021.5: 43.4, 42.9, 43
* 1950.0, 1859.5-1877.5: 41.8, 49.7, 46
